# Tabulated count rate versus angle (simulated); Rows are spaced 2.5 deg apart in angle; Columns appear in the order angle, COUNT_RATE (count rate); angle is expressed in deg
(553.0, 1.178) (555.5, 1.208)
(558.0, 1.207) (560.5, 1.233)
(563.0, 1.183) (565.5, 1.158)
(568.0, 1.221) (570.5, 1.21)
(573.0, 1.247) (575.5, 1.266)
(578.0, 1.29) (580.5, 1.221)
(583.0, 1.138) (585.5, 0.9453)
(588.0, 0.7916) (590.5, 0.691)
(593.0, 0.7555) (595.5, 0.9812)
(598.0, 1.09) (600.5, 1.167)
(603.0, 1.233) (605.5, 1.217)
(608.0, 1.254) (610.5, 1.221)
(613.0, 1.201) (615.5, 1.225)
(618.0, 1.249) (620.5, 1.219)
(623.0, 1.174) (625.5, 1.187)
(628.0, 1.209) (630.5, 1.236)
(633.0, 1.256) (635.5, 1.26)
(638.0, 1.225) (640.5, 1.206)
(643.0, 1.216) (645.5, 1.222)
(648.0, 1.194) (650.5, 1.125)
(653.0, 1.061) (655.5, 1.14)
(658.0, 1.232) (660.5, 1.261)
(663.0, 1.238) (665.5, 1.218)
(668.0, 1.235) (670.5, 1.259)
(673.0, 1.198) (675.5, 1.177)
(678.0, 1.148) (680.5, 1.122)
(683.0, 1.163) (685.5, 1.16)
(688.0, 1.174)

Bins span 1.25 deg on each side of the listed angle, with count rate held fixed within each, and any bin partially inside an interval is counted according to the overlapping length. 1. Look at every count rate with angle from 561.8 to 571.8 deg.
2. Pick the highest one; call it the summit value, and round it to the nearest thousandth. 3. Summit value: 1.221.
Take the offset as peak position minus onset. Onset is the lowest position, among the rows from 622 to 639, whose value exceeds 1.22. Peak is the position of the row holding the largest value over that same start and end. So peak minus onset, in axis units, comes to 5.0 deg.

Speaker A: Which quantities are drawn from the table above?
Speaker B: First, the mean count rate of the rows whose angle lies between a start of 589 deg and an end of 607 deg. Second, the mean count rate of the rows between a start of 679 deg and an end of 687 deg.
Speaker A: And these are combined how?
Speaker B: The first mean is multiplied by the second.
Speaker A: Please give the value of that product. 1.17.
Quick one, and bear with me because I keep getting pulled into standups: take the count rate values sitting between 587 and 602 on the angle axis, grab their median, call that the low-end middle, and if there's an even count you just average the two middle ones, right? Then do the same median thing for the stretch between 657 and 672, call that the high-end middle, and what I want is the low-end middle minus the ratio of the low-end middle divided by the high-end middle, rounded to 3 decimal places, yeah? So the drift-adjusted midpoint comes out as 0.170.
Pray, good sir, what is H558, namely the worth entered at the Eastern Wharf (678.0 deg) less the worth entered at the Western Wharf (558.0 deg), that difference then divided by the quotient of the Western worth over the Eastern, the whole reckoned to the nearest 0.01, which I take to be -0.06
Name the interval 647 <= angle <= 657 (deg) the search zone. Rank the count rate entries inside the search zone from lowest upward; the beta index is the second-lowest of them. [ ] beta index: 1.125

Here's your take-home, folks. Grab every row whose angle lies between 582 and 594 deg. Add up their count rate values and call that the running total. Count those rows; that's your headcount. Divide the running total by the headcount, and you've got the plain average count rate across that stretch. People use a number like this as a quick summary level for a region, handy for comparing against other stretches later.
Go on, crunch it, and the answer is 0.86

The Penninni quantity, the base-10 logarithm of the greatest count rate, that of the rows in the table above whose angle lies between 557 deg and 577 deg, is 0.102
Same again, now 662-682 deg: 0.100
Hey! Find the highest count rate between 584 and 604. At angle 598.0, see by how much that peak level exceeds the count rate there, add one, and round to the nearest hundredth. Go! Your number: 1.14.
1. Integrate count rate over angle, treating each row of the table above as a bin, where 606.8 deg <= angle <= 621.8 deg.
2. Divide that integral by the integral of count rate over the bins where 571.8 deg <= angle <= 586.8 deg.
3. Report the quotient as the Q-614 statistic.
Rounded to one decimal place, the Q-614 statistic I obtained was 1.0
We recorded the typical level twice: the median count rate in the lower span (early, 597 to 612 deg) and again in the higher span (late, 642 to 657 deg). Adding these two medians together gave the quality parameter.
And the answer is 2.39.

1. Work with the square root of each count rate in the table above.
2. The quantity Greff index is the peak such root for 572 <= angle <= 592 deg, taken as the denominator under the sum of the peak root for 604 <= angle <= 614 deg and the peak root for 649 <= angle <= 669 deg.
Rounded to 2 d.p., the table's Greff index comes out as 1.97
